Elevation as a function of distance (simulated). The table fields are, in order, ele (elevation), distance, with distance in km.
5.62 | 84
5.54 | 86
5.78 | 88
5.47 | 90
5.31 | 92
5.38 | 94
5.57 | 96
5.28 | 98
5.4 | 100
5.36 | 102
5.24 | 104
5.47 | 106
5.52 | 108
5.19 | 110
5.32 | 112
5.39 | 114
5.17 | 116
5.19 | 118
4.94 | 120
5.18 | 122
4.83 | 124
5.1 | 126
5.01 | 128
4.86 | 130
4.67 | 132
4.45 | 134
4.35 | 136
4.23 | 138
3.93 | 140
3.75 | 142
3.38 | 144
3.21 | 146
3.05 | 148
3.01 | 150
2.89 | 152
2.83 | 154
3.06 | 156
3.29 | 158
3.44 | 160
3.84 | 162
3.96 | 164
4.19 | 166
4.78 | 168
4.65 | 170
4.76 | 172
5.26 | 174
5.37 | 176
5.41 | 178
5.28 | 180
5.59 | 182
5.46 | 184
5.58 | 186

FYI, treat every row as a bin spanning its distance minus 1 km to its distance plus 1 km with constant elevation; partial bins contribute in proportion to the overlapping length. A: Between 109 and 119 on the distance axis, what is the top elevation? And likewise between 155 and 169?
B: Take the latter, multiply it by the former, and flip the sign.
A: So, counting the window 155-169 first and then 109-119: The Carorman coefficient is -26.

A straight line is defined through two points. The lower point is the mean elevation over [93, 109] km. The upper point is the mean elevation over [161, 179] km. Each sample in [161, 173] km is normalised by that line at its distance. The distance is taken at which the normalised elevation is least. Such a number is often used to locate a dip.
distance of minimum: 162 km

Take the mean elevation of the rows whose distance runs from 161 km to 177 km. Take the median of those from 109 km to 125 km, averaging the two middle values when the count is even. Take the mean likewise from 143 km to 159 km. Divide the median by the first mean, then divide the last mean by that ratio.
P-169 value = 2.74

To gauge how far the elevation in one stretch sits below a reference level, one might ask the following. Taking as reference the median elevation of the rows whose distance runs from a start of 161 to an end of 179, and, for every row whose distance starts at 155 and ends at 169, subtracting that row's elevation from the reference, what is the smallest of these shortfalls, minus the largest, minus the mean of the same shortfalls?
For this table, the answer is -2.7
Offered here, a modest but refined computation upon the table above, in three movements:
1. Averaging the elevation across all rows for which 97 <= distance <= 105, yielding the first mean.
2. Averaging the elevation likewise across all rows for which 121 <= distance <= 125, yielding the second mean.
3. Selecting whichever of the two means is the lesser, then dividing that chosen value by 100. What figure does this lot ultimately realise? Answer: 0.050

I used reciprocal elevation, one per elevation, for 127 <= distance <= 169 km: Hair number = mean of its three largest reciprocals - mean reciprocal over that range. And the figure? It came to 0.073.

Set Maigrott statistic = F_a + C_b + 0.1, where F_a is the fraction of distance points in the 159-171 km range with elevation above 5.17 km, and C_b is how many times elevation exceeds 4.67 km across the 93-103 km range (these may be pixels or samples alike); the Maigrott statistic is 5.1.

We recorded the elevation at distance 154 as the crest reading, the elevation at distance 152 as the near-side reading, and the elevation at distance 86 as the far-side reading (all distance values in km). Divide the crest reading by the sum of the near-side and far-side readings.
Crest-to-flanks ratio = 0.34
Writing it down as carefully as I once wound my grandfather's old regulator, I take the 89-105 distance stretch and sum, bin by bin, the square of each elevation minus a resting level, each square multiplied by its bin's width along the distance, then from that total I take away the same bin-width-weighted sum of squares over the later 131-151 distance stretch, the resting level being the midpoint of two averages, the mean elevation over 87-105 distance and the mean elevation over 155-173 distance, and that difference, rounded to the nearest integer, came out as -16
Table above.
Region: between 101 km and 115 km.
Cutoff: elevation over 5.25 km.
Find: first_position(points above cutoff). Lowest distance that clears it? 102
